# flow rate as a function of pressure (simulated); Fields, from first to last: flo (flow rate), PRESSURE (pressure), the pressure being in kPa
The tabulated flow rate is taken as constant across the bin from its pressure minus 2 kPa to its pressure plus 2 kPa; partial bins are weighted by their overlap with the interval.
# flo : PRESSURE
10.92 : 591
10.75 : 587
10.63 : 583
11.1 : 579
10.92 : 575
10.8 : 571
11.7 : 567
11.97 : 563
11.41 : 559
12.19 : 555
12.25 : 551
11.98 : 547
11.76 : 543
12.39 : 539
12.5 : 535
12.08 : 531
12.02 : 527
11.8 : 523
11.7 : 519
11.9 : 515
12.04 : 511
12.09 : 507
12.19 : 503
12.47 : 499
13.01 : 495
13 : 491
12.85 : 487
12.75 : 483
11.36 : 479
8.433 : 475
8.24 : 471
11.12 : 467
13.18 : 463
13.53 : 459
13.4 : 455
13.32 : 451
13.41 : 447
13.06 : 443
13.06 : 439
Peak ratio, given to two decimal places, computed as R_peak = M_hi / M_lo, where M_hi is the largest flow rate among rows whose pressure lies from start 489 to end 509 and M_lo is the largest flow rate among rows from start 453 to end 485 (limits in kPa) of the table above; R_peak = 0.96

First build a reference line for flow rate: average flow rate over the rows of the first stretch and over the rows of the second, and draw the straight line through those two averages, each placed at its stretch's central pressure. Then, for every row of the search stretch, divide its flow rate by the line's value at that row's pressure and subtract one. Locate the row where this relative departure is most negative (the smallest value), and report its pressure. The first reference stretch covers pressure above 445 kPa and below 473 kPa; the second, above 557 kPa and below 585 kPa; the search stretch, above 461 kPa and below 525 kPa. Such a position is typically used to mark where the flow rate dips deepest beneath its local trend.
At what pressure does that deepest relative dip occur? 471 kPa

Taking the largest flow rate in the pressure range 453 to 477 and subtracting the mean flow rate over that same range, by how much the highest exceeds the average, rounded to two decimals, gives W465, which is 2.21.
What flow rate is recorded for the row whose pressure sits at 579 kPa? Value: 11.1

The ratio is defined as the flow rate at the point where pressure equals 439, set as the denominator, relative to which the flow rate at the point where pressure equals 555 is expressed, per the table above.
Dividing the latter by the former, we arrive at 0.93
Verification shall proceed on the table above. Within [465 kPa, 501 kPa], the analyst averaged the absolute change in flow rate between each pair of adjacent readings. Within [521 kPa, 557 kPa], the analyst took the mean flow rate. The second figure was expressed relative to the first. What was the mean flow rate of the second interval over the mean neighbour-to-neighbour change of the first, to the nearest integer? 12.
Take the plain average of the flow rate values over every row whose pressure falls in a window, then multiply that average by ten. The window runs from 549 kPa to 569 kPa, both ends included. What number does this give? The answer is 119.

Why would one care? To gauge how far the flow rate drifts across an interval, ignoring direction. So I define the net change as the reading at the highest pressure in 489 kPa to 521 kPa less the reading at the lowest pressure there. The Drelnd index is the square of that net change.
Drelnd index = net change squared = 1.7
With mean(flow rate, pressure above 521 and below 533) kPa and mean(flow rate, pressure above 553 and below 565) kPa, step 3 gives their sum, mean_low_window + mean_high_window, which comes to 23.8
